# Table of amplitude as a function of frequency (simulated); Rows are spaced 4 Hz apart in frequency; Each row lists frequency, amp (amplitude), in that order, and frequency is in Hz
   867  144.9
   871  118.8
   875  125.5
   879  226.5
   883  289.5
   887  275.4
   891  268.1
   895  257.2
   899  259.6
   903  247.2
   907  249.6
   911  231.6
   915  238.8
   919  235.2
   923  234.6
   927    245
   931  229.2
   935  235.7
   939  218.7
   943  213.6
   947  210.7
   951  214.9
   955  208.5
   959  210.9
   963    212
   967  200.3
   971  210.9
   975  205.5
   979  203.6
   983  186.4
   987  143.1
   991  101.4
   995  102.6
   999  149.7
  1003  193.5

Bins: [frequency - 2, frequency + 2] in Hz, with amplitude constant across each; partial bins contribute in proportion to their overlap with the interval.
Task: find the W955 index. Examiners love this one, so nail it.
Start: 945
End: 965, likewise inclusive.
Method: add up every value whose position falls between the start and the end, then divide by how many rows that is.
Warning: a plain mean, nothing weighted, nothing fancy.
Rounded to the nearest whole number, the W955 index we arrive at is 211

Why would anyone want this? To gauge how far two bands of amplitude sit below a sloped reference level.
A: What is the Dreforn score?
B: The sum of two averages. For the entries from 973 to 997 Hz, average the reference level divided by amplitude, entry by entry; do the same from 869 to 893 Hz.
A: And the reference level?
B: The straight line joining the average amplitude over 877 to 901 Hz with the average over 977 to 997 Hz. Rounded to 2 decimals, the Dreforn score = 2.47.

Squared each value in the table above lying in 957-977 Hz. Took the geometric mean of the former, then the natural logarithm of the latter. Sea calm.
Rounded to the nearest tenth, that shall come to 10.7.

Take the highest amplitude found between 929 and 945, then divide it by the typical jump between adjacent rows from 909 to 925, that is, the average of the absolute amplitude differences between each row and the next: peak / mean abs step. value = 62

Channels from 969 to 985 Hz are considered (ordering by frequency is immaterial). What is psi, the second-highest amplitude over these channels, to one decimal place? 205.5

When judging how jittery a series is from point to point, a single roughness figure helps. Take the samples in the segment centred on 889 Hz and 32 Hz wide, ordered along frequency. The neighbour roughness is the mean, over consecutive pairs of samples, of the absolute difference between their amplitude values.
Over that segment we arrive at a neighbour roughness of 30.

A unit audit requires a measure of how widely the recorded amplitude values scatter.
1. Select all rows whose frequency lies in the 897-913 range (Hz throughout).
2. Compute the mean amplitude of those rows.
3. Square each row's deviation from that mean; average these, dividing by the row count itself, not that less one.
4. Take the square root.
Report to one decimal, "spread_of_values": 10.0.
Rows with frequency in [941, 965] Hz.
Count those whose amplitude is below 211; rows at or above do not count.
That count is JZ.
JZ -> 3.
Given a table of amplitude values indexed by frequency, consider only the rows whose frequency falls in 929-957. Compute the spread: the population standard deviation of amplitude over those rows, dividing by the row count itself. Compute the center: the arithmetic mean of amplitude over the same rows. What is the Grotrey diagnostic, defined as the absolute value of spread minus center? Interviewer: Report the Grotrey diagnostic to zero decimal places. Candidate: 209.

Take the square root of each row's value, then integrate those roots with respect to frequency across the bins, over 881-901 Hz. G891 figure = 329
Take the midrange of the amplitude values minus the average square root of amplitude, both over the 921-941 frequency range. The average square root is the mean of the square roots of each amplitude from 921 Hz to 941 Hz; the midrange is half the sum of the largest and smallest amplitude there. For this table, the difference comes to 217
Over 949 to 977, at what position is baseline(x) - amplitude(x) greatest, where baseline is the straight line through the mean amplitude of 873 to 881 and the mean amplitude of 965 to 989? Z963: 967 Hz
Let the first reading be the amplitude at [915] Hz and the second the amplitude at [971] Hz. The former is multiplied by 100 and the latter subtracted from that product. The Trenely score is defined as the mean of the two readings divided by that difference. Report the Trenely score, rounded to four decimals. 0.0095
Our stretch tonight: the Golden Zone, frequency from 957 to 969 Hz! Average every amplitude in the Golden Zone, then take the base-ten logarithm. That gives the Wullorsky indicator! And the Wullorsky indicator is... 2.32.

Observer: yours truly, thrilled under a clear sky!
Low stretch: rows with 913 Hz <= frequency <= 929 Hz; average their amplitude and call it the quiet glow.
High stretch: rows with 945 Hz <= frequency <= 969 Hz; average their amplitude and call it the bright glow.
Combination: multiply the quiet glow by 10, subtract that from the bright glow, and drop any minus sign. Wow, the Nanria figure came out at 2174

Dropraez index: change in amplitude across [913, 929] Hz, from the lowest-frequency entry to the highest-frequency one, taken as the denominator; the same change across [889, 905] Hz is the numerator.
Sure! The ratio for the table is -3.4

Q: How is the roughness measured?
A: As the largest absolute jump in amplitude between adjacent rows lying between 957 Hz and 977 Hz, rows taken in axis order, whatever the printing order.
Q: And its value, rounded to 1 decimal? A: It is 11.7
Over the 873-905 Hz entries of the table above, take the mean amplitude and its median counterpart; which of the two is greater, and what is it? 258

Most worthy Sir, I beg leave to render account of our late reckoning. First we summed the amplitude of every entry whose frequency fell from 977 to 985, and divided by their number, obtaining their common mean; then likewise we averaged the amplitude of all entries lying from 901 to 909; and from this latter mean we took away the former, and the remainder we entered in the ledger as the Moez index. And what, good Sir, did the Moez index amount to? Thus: 53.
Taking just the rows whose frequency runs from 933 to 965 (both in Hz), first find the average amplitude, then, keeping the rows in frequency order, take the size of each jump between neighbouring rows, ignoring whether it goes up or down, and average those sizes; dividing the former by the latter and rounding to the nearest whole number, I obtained 39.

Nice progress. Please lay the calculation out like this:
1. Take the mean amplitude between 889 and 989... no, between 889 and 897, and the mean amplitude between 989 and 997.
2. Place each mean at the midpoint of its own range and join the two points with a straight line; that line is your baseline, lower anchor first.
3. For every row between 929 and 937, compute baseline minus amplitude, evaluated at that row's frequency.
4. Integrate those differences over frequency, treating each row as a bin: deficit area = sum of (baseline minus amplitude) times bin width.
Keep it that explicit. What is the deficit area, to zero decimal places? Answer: -272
